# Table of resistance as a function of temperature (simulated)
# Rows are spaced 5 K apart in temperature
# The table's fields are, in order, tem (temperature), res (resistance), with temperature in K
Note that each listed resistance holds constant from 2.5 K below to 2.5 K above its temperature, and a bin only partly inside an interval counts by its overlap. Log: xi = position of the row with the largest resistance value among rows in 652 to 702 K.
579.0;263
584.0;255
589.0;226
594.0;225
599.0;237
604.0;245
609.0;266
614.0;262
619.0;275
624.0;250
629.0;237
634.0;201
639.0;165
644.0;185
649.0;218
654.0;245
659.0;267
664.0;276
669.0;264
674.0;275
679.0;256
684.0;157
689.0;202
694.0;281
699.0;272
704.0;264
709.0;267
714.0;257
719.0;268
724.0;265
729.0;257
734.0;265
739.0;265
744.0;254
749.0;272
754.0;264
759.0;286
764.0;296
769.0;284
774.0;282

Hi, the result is 694.0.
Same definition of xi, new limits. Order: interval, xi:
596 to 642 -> 619.0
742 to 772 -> 764.0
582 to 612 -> 609.0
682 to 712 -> 694.0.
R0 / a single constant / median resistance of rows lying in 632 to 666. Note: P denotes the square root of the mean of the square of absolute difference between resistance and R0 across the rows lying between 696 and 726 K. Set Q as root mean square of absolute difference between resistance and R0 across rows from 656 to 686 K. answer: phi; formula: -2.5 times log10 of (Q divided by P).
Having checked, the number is -0.10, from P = 48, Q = 52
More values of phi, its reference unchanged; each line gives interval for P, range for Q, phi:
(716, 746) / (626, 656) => 0.44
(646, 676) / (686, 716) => -0.06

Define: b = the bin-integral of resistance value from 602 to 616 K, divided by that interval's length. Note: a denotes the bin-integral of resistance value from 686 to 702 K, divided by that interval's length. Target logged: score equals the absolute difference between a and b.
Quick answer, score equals 9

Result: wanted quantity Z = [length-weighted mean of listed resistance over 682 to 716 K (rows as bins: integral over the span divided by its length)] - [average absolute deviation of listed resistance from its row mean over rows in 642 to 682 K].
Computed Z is 220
